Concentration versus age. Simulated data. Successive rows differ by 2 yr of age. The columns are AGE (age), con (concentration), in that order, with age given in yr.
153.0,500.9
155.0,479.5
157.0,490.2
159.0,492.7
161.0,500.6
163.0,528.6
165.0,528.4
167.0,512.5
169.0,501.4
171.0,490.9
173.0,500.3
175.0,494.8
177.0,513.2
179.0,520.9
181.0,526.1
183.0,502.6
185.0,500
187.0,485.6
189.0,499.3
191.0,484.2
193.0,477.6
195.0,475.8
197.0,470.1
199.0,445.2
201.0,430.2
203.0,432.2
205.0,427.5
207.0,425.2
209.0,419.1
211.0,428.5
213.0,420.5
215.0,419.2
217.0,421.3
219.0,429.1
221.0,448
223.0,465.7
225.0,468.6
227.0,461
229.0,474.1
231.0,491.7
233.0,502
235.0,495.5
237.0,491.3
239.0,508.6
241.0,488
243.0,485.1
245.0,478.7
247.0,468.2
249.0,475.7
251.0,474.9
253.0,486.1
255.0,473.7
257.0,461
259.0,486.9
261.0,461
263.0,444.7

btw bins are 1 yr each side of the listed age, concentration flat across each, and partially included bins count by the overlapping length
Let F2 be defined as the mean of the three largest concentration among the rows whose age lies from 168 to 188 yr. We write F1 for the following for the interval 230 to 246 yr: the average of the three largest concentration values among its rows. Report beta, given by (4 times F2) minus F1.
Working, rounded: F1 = 502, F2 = 520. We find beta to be 1578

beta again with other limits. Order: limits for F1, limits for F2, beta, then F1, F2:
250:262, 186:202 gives 1476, 483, 490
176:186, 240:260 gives 1428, 520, 487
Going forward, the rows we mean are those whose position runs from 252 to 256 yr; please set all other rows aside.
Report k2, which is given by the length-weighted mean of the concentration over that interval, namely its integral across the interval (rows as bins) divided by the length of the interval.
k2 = 480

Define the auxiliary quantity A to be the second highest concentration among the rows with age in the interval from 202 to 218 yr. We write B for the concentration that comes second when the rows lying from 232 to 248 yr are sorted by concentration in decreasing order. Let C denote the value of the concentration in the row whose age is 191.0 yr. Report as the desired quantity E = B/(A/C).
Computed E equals 567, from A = 428.5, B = 502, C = 484.2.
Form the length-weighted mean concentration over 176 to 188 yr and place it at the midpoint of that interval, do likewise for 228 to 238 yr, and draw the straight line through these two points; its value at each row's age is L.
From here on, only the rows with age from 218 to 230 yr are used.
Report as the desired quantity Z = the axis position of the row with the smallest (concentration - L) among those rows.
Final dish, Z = 219.0 yr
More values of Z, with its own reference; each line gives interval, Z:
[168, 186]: 171.0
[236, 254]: 247.0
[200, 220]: 209.0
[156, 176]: 157.0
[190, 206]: 205.0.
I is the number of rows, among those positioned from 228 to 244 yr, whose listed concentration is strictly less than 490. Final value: 3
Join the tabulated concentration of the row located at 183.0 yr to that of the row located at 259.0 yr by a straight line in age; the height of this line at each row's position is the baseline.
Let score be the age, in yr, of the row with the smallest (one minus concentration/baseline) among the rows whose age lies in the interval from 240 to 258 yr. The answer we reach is 253.0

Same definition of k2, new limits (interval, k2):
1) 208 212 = 424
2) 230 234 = 497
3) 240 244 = 487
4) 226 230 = 468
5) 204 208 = 426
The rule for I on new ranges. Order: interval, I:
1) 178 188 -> 1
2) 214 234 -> 8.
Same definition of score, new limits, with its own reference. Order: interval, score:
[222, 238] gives 233.0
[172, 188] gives 181.0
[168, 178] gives 177.0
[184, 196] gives 189.0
